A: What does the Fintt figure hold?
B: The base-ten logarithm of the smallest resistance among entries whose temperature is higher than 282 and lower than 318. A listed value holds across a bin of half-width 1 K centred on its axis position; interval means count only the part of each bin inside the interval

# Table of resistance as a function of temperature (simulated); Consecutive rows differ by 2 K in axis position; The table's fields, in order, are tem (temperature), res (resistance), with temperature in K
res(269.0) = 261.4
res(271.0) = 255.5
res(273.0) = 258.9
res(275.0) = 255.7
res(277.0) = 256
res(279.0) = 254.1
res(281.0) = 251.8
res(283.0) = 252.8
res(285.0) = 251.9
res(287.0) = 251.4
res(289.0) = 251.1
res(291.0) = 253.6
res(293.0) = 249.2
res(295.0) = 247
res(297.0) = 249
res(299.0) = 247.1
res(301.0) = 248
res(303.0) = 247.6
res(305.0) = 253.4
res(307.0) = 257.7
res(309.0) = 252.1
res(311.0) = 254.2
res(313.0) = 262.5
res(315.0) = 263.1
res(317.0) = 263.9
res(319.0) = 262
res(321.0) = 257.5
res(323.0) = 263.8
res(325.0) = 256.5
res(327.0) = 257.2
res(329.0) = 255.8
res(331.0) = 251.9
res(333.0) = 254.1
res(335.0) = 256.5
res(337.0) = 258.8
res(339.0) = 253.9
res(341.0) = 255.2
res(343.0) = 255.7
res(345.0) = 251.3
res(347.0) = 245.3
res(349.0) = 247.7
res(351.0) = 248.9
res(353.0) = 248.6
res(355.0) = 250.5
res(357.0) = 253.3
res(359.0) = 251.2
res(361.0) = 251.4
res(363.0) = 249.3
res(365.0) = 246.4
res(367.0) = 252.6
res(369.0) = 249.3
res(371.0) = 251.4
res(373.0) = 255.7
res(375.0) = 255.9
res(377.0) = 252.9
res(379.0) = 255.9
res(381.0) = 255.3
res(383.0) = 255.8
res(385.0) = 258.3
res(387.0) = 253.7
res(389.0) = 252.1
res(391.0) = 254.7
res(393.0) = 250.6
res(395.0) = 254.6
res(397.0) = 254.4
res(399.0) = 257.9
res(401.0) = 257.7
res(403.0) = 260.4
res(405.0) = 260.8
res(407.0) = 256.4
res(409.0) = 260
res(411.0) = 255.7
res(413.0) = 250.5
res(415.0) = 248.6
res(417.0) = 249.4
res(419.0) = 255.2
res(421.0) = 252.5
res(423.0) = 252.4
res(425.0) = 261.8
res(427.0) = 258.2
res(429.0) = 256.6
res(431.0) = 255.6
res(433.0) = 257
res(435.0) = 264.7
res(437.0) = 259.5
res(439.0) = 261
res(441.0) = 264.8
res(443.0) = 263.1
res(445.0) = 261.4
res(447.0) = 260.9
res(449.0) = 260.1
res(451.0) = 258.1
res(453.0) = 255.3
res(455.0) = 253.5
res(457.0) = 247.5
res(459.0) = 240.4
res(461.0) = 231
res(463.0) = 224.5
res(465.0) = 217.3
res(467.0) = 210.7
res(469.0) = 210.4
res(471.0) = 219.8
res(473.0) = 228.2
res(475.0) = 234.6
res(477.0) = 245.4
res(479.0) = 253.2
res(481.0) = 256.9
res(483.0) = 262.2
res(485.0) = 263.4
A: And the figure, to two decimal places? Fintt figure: 2.39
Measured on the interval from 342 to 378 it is 2.39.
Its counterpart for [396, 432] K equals 2.40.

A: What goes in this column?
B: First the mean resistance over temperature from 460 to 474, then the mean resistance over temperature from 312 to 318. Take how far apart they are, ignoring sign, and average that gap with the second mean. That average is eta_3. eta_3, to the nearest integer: 153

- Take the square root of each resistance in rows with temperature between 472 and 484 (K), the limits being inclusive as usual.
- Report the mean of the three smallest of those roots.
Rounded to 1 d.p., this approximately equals 15.4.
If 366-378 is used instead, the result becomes 15.8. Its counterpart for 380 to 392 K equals 15.9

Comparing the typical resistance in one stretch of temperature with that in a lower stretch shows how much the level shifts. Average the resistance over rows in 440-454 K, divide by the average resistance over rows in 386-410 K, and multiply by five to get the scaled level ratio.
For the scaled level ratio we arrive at 5.09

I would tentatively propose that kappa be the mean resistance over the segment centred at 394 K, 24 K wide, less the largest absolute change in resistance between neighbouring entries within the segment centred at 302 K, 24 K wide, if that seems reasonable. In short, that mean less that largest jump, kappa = 247.6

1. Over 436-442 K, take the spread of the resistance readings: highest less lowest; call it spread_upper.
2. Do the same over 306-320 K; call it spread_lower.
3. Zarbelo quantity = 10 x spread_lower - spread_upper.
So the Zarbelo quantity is 113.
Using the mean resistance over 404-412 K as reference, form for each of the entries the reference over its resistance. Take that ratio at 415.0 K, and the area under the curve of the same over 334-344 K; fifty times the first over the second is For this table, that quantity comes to 5.15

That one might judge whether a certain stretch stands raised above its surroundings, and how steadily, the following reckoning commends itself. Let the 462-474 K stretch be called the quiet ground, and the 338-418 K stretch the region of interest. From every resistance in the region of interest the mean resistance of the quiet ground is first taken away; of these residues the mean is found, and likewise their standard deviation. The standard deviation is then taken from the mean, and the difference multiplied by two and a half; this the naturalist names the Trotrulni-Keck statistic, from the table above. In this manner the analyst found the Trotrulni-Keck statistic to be 77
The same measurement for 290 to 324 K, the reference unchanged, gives 75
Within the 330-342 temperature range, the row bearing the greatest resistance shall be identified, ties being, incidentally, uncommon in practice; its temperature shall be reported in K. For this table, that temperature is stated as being 337.0 K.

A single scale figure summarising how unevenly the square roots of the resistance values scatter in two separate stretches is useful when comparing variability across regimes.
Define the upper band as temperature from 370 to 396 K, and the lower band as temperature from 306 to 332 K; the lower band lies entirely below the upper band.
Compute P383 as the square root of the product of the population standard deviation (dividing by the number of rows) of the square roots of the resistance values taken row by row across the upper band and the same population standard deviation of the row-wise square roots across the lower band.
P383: 0.092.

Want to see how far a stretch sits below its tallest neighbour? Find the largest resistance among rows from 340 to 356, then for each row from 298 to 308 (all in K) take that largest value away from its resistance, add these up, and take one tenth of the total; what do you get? -2.5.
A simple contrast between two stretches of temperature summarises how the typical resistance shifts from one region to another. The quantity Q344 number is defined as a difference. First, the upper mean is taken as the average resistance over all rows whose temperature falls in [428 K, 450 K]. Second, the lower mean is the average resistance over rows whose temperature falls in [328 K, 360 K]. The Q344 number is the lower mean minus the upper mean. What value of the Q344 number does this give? -8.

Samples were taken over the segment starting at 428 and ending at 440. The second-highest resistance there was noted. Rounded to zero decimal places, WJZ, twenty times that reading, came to 5220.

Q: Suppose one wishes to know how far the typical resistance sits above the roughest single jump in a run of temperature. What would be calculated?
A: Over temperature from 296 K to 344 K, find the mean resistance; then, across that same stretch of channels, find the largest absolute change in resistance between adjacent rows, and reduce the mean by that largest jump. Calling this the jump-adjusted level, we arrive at 247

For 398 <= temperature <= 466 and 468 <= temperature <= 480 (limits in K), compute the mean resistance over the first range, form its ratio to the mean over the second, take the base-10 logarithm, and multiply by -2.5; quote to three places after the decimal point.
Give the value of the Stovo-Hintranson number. -0.098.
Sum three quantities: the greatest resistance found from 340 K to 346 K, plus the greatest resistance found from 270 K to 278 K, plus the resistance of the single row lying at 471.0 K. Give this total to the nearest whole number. 734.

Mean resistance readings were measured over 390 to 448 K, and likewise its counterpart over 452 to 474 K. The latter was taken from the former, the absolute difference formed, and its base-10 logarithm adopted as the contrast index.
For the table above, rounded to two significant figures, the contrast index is 1.4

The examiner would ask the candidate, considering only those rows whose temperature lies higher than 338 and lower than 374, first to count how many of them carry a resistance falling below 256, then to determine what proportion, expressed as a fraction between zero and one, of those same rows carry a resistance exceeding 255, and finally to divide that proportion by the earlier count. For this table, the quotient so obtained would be 0.009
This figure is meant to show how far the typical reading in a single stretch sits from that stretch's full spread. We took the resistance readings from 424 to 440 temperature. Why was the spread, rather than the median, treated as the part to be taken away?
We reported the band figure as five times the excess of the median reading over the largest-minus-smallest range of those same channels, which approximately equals 1249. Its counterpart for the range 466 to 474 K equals 987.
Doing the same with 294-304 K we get 1228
